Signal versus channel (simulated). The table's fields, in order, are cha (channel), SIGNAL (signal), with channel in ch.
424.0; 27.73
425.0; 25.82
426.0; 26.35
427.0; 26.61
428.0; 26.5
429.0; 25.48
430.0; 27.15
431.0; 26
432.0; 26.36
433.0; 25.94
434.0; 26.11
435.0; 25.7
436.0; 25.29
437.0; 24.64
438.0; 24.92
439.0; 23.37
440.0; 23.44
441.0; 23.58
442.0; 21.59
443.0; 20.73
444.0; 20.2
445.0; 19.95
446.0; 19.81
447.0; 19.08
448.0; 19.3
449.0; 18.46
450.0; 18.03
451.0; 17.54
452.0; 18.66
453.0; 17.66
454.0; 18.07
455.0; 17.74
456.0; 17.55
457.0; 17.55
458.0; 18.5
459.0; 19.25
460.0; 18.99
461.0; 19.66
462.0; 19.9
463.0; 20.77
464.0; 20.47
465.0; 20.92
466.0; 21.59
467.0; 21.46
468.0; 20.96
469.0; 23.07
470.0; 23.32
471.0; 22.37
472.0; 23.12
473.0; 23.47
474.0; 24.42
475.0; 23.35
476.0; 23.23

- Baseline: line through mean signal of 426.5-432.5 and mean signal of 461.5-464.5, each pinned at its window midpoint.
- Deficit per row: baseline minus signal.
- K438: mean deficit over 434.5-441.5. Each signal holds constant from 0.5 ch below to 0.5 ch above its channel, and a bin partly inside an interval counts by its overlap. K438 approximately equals 0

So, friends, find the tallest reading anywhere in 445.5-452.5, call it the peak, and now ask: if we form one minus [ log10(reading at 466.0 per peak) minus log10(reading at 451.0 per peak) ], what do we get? 0.91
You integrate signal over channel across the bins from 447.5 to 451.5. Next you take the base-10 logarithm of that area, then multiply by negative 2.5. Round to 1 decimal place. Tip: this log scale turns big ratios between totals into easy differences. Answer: -4.7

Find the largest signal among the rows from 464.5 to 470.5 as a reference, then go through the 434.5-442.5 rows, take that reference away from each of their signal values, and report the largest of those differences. 2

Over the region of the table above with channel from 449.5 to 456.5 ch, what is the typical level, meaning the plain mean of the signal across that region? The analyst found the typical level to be 18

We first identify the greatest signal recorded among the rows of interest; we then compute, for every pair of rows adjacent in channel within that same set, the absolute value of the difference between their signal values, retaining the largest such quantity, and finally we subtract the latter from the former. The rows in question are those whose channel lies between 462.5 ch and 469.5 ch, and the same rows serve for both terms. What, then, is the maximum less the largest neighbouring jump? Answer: 21.0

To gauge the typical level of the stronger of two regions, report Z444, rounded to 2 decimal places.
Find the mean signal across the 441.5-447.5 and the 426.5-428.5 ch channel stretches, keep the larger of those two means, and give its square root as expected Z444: 5.15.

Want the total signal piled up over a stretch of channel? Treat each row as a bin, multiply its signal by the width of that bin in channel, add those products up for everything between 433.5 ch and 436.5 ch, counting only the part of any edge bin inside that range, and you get 77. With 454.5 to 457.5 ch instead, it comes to 53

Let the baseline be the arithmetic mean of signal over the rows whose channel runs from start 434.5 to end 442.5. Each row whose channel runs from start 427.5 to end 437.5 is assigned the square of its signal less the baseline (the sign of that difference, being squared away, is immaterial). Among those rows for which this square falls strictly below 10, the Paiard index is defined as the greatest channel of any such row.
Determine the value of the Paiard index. 437.0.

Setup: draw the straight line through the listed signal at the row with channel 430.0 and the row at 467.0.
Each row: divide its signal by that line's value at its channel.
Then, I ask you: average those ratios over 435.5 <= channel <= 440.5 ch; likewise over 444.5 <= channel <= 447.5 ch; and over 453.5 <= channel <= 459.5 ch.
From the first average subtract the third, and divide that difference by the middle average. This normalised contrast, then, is 0.19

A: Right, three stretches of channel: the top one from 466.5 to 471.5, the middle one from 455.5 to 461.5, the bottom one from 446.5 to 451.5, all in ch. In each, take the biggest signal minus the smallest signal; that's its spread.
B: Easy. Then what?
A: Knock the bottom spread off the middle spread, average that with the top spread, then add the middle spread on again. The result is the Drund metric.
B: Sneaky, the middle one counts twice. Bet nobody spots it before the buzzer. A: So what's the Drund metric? 3.5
